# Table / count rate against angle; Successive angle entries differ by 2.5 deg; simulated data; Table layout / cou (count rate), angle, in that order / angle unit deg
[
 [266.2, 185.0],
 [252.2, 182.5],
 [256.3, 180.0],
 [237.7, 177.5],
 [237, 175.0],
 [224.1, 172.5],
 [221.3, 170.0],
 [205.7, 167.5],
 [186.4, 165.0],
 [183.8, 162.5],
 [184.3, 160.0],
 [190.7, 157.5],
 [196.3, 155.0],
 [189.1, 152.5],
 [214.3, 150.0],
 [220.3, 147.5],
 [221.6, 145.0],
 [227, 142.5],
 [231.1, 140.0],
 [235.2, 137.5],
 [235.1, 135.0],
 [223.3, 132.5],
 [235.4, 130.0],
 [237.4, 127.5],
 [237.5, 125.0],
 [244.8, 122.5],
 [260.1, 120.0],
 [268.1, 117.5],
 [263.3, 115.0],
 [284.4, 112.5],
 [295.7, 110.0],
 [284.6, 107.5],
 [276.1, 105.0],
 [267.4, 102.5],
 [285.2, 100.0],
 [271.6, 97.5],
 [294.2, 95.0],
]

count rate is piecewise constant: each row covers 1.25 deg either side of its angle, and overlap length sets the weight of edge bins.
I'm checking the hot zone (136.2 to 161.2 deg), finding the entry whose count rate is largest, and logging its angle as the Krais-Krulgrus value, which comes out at 137.5 deg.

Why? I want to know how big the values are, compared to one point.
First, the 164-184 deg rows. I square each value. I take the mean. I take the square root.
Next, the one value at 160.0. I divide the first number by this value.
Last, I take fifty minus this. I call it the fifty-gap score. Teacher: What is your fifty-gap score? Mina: 48.8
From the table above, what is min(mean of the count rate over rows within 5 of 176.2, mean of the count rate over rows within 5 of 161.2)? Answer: 186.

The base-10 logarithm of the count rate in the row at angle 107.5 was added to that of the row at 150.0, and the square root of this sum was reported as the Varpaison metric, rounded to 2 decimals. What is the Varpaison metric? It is 2.19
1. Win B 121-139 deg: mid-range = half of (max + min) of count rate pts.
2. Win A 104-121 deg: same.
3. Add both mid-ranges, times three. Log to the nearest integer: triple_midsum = 1536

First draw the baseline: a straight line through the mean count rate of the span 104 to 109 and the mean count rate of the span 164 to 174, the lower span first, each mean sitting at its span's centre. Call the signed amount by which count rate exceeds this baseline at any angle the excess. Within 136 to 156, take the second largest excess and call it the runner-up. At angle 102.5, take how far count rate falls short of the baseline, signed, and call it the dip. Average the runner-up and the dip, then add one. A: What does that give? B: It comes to 4.1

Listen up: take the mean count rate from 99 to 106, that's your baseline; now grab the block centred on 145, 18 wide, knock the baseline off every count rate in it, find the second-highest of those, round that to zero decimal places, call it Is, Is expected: -45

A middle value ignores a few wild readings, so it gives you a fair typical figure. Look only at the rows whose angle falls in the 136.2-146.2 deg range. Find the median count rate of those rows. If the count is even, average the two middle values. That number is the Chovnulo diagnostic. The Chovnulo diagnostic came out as 229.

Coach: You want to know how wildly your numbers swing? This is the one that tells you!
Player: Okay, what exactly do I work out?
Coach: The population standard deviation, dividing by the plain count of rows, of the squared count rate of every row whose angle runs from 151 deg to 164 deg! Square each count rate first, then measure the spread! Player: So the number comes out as 1741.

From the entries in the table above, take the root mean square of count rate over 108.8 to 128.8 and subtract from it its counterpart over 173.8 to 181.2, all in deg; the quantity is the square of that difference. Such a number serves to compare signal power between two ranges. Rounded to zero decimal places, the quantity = 336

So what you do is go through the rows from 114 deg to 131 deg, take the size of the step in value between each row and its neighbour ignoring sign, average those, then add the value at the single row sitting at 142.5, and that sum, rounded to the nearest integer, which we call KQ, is 233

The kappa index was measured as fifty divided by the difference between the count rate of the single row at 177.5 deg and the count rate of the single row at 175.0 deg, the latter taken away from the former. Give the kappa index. 71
